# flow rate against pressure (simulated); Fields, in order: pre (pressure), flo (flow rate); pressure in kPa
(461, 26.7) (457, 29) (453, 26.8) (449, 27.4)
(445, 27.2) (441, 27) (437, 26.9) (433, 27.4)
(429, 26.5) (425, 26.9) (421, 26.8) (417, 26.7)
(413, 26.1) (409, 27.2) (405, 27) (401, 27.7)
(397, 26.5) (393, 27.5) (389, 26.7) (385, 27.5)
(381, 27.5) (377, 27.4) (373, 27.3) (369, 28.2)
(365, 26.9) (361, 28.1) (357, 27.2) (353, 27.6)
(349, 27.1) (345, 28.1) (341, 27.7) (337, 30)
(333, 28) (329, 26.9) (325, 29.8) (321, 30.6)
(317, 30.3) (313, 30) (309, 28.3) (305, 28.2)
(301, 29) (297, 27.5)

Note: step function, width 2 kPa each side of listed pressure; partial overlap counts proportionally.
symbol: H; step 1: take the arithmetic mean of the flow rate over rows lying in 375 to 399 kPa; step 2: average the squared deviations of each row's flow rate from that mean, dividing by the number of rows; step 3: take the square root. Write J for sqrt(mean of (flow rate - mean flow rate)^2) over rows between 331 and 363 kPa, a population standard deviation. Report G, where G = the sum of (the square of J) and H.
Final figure 1.1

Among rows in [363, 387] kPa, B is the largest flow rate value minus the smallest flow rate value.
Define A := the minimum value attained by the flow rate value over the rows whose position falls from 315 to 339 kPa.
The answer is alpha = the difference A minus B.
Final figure 25.6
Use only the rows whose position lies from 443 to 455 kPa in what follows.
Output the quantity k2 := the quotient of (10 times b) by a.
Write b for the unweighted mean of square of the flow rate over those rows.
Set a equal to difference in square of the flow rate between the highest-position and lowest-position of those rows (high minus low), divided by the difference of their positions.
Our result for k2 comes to -2727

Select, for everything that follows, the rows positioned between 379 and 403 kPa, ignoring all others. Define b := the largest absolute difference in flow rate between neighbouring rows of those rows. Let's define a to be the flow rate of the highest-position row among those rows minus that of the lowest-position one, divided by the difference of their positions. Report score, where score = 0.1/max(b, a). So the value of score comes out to 0.08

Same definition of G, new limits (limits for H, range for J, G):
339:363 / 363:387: 0.5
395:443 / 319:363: 1.9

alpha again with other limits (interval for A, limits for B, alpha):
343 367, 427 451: 26.0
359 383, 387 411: 25.7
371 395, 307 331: 23.0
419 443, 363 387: 25.2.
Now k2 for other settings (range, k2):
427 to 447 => 3103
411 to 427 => 2007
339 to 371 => 7640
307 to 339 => 2419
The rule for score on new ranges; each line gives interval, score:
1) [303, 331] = 0.03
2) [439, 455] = 0.17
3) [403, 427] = 0.09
